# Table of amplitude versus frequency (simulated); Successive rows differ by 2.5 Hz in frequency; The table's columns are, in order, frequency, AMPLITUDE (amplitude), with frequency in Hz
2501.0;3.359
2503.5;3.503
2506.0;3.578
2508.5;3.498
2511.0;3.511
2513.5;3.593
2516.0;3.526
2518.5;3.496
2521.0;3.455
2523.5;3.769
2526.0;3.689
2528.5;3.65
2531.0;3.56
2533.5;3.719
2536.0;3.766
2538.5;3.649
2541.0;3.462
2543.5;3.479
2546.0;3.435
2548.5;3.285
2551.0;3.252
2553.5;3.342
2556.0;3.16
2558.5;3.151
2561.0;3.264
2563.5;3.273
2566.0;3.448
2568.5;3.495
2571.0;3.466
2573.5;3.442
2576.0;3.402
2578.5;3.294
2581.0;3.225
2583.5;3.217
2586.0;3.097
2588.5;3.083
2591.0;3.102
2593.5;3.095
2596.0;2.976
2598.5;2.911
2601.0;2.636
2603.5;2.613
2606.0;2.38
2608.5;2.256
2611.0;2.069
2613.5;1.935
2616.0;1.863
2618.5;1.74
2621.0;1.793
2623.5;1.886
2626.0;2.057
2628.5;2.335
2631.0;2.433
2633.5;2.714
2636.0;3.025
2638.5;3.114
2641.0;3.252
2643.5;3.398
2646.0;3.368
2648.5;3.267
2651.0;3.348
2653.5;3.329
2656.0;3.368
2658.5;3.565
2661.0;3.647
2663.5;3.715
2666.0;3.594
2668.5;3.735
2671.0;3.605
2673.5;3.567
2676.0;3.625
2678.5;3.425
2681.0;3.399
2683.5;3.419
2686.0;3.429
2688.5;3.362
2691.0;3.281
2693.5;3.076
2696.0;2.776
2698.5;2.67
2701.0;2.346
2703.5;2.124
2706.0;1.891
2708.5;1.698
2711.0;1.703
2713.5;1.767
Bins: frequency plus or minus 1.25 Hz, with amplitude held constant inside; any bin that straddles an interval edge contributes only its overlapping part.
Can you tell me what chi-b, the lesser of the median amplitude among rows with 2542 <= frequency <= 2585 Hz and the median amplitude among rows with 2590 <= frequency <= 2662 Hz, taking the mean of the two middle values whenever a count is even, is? 2.91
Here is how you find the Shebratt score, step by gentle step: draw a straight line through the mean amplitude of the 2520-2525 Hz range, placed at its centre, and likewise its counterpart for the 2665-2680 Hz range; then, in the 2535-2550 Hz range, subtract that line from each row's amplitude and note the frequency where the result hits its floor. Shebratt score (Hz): 2548.5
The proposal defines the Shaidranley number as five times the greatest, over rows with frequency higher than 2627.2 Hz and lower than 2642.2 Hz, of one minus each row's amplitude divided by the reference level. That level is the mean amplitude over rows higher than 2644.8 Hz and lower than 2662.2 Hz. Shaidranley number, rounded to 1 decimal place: 1.6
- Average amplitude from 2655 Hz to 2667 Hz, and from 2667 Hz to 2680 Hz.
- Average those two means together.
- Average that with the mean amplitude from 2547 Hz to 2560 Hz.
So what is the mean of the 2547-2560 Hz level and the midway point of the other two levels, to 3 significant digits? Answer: 3.41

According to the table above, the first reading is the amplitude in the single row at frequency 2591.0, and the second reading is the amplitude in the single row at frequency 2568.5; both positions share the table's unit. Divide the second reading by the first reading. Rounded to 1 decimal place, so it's 1.1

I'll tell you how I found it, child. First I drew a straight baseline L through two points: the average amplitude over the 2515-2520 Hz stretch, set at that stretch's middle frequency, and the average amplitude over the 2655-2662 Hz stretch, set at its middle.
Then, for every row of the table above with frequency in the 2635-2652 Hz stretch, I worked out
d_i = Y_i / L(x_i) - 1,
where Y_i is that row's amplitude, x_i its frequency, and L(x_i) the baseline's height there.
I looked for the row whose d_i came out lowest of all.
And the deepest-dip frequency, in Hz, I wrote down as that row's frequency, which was 2636.0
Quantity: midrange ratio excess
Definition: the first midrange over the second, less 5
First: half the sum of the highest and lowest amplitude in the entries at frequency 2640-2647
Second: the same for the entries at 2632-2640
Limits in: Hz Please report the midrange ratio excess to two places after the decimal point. -3.86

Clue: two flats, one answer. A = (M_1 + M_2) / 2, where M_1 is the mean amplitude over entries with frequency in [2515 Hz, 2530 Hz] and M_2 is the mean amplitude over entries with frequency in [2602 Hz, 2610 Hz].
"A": 3.01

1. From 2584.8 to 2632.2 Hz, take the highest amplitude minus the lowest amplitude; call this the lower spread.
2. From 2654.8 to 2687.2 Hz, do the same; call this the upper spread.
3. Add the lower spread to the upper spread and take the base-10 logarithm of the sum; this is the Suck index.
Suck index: 0.24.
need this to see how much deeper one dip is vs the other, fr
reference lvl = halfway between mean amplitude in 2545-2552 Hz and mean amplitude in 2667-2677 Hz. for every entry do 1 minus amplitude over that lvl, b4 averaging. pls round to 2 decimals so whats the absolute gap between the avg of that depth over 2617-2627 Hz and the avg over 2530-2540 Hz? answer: 0.52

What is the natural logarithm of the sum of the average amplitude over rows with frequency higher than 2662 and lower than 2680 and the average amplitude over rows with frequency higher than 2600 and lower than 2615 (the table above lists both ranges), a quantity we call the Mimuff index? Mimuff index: 1.78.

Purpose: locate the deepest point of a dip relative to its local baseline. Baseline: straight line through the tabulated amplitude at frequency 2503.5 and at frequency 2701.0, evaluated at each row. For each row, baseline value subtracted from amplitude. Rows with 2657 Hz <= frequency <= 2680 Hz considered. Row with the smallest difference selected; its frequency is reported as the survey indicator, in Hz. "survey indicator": 2678.5 Hz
